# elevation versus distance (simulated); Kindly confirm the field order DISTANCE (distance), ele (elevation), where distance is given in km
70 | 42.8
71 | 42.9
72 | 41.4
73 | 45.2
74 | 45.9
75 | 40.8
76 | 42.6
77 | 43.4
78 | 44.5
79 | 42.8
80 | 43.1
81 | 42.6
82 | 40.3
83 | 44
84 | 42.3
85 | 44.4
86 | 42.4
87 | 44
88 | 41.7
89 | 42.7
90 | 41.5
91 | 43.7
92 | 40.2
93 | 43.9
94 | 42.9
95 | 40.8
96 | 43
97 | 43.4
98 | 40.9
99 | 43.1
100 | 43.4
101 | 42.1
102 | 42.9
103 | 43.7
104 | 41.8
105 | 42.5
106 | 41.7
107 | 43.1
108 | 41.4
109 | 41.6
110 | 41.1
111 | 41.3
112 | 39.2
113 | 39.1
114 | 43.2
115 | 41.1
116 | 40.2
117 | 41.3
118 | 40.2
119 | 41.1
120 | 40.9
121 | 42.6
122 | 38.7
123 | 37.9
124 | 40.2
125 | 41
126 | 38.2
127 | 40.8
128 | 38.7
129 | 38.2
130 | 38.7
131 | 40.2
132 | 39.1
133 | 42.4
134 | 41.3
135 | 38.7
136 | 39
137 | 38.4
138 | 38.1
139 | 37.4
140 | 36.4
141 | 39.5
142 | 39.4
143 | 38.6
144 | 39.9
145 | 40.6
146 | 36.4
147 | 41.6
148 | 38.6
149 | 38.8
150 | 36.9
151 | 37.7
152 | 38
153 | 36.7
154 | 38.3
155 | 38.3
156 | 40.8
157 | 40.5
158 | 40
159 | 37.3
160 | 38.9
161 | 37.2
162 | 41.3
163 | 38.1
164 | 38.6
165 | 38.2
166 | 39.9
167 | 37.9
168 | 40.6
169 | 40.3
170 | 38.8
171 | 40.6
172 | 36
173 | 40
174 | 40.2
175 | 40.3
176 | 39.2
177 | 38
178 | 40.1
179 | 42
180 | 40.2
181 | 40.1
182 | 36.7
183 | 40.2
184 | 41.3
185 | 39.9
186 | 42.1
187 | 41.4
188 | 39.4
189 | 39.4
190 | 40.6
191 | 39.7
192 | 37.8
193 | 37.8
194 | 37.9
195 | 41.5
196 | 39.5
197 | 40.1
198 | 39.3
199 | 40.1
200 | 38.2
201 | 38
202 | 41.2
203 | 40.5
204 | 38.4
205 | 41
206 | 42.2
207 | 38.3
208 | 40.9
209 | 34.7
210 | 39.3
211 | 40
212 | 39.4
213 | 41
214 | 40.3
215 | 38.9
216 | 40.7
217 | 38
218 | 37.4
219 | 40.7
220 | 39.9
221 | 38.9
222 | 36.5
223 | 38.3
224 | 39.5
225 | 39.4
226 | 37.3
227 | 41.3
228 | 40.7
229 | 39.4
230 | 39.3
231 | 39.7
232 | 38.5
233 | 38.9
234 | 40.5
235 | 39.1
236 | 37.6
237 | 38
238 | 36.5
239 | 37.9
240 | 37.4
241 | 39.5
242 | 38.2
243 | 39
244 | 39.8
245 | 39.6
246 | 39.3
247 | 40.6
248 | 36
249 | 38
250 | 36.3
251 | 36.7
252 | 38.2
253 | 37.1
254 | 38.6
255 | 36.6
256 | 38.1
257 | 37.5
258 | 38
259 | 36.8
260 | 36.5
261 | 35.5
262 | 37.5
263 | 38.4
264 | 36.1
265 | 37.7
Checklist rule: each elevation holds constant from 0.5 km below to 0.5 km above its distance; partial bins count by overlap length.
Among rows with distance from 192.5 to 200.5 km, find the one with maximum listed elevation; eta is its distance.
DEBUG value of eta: 195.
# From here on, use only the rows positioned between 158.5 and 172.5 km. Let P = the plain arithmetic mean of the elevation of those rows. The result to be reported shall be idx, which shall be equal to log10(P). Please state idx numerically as 1.59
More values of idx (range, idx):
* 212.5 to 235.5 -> 1.59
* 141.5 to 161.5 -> 1.59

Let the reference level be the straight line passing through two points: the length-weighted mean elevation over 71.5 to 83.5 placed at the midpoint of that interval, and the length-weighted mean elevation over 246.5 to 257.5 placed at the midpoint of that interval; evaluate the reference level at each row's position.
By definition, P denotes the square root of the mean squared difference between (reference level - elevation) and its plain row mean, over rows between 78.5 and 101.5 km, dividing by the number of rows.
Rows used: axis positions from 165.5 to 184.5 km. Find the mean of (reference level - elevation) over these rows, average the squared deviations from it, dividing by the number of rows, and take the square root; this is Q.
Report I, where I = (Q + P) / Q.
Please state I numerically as 1.78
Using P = 1.18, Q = 1.50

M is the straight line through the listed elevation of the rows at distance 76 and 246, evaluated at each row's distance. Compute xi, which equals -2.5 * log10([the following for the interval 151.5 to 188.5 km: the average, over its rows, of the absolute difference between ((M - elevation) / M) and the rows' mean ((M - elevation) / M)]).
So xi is 3.7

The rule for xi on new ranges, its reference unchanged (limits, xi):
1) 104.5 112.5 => 4.4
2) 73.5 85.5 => 3.9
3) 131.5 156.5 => 3.9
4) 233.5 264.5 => 4.0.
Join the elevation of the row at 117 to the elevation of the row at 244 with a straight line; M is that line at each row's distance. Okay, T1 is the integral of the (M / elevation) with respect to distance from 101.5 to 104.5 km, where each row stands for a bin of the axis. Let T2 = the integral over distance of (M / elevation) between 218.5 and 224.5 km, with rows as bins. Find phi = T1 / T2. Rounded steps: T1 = 3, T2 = 6.2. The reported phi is 0.5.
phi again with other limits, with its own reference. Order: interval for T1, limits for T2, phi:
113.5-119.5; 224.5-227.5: 2.0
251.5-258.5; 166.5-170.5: 1.8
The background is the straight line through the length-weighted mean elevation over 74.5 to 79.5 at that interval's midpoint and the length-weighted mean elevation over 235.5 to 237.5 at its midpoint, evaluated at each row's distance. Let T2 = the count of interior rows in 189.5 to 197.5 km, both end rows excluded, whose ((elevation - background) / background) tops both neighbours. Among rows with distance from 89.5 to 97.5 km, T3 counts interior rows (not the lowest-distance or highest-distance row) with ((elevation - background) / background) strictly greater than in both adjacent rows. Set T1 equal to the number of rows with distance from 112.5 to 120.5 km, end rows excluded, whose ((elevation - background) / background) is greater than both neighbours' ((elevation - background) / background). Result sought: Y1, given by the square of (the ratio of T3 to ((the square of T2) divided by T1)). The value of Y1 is 36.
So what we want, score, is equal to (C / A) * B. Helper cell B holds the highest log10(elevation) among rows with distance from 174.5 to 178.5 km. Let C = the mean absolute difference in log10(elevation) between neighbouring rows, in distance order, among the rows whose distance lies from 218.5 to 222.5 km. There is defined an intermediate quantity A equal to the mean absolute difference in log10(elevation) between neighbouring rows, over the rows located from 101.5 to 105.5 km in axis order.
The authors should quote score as 2.2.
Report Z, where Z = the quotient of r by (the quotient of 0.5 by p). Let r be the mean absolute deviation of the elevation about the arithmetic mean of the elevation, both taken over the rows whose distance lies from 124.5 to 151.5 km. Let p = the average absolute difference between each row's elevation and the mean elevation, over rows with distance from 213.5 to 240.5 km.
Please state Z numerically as 2.60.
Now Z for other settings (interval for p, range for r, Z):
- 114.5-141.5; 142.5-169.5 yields 3.28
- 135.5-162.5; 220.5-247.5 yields 2.28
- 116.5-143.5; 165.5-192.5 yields 2.73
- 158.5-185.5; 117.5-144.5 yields 3.09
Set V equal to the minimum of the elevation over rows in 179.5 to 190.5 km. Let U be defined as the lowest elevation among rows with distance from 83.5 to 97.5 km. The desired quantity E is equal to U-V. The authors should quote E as 3.5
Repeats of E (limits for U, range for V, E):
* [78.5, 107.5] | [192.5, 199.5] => 2.4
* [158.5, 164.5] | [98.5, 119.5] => -1.9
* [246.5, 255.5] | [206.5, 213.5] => 1.3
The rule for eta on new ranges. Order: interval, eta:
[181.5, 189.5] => 186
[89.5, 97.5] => 93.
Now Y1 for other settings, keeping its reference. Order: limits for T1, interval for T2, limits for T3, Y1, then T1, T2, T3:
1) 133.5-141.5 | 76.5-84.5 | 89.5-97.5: 0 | 1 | 3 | 2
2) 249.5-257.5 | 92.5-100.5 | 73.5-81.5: 36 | 3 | 1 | 2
